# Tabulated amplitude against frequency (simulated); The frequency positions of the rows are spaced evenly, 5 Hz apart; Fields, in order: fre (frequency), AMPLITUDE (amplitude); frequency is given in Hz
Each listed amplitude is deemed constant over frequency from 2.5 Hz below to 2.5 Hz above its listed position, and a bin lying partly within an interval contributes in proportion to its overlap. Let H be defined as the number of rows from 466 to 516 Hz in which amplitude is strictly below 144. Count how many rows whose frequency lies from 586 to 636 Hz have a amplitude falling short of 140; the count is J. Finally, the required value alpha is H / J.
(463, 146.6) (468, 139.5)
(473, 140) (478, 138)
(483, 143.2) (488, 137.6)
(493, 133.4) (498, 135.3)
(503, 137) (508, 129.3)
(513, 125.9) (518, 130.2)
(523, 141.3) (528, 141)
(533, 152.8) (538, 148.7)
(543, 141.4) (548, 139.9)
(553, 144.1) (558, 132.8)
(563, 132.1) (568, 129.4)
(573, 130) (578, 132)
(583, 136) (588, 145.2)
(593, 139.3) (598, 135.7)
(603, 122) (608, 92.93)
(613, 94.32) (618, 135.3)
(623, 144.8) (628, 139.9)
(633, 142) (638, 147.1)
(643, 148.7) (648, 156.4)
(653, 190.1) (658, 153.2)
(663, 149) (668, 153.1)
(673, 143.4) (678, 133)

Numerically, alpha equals 1.43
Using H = 10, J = 7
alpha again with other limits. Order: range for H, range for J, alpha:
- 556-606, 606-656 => 2.25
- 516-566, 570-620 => 0.78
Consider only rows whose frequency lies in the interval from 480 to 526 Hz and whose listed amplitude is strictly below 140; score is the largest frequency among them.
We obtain 518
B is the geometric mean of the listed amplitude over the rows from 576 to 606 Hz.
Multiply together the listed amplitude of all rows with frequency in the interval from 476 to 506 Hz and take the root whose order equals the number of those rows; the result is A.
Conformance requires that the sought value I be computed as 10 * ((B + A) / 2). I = 1361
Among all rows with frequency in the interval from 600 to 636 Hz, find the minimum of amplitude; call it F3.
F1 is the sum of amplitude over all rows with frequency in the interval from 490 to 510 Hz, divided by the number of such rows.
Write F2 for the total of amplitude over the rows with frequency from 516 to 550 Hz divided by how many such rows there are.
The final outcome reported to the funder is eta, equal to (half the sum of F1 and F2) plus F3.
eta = 231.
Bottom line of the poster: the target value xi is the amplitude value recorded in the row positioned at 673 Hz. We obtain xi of 143.4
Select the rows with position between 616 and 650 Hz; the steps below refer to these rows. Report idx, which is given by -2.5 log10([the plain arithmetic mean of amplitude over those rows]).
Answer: -5.40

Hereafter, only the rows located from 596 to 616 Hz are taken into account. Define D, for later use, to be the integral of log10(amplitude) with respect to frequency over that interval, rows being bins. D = 40.8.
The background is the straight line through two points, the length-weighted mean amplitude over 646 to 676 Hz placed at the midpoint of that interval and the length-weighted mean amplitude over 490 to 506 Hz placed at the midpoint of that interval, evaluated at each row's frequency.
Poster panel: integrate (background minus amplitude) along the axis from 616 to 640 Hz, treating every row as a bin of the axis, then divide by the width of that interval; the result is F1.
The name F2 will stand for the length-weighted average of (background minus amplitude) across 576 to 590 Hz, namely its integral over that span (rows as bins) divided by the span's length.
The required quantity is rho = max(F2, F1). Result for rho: 11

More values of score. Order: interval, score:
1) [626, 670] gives 628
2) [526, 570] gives 568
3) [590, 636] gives 628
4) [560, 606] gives 603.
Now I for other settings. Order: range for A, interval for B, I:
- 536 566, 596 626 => 1294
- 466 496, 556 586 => 1353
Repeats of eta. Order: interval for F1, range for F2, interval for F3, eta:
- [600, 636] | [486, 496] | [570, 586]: 260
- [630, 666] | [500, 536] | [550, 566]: 278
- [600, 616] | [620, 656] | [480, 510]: 257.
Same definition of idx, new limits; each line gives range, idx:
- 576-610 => -5.28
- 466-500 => -5.35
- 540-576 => -5.33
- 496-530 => -5.32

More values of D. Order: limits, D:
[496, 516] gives 42.4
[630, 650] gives 43.4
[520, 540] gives 43.3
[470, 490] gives 42.9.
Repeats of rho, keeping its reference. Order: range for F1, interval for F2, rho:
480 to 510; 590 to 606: 17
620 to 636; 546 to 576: 11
